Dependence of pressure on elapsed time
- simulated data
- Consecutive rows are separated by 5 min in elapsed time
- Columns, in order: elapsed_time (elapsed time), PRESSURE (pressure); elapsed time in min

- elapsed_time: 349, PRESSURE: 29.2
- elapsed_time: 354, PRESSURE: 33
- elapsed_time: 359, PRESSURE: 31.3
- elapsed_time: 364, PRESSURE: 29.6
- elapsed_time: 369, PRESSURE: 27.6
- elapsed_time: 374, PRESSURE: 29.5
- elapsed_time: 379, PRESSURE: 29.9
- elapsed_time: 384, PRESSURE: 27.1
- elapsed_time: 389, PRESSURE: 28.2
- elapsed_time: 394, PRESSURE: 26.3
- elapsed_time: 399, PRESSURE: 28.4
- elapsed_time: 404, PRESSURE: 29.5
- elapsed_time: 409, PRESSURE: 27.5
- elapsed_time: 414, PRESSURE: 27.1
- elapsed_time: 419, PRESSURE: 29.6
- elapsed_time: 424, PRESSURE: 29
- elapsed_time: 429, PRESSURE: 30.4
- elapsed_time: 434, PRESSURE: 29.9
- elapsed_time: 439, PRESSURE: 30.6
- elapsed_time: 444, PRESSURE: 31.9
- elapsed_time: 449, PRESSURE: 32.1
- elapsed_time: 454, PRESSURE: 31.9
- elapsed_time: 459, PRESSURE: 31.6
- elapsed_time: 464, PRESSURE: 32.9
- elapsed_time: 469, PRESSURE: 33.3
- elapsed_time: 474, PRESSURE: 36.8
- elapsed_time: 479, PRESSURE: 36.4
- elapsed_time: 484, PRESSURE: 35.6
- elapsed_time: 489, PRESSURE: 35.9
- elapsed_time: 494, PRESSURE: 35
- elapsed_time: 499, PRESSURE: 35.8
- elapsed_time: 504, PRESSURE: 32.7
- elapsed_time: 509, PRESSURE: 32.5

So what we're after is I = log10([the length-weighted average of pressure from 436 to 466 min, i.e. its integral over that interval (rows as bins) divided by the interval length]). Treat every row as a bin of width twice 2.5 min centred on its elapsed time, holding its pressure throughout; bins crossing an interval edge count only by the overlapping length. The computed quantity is 1.50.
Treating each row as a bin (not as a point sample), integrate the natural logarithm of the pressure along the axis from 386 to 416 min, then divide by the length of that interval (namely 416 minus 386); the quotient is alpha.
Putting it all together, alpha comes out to 3.33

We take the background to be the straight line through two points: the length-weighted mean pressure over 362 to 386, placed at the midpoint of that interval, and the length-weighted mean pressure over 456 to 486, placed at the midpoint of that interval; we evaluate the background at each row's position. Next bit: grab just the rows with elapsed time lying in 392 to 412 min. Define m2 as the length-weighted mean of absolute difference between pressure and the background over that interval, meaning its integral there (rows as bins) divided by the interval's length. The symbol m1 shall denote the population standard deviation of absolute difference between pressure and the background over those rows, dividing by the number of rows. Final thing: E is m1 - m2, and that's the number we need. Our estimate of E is -1.4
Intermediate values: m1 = 1.07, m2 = 2.43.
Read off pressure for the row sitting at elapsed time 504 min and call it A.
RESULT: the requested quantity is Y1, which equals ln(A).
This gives 3.49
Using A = 32.7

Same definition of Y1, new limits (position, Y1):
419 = 3.39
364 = 3.39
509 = 3.48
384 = 3.30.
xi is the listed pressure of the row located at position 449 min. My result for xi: 32.1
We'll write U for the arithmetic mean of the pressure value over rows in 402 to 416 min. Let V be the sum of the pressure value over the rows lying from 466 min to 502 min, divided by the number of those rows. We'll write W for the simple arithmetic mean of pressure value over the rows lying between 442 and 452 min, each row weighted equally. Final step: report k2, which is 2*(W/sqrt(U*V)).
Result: 2.0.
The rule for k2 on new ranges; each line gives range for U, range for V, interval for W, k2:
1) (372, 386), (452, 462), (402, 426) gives 1.9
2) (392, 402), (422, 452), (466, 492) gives 2.5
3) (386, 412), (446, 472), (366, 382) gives 1.9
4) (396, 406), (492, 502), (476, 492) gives 2.2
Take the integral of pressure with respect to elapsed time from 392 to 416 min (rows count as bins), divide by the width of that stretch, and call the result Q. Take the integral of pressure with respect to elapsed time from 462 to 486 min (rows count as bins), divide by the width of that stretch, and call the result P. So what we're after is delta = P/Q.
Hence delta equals 1.26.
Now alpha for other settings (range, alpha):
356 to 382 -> 3.39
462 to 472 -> 3.51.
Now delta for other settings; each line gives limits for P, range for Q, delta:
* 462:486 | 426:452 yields 1.13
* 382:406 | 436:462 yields 0.88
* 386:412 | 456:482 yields 0.82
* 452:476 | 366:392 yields 1.17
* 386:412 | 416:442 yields 0.94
